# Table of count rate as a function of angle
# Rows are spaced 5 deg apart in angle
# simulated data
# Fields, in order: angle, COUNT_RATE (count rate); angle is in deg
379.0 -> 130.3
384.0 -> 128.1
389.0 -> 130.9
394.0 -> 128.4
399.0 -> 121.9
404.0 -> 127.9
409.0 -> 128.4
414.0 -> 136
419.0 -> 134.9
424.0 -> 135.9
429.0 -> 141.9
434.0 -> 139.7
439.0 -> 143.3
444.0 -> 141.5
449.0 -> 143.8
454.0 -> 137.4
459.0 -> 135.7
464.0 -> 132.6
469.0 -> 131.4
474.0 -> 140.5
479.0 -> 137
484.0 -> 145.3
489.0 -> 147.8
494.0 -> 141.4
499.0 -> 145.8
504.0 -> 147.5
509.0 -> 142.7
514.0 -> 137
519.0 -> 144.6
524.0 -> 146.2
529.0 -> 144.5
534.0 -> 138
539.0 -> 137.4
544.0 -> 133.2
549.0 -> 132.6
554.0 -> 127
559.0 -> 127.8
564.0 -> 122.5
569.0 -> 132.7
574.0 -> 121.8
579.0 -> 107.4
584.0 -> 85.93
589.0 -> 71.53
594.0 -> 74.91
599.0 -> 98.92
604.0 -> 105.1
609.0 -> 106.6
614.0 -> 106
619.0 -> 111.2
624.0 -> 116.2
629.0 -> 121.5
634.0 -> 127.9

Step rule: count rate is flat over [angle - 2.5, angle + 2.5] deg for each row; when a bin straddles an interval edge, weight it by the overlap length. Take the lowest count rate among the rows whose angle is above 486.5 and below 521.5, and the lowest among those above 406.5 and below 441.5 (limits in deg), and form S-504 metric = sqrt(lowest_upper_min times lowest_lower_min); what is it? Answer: 133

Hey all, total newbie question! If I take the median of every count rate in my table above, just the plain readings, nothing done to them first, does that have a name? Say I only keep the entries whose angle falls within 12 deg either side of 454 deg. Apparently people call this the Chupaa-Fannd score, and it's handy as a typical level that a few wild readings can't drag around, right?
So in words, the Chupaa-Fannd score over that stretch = 137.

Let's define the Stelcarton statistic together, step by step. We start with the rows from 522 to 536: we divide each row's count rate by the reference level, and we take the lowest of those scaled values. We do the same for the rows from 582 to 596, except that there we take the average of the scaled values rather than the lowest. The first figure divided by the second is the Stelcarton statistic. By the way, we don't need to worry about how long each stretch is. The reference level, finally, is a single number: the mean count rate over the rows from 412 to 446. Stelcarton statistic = 1.8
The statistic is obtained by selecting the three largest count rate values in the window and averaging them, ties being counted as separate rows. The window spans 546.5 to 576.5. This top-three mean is 131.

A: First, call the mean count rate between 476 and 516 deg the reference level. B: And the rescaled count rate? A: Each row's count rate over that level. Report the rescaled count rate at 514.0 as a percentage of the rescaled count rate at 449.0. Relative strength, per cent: 95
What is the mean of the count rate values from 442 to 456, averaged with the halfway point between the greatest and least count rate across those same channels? 141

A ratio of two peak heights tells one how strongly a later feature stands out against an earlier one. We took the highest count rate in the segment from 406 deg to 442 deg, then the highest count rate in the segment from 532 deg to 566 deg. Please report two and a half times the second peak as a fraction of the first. 2.4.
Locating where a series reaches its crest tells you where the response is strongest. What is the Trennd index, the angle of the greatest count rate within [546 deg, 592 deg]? 569.0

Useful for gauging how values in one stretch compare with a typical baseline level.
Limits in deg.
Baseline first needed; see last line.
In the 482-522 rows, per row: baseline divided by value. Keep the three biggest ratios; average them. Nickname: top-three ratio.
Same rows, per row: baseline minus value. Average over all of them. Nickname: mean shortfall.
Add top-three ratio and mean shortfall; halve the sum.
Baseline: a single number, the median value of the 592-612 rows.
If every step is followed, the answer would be -20.6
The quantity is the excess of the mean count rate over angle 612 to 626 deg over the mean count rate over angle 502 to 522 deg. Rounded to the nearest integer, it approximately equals -32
